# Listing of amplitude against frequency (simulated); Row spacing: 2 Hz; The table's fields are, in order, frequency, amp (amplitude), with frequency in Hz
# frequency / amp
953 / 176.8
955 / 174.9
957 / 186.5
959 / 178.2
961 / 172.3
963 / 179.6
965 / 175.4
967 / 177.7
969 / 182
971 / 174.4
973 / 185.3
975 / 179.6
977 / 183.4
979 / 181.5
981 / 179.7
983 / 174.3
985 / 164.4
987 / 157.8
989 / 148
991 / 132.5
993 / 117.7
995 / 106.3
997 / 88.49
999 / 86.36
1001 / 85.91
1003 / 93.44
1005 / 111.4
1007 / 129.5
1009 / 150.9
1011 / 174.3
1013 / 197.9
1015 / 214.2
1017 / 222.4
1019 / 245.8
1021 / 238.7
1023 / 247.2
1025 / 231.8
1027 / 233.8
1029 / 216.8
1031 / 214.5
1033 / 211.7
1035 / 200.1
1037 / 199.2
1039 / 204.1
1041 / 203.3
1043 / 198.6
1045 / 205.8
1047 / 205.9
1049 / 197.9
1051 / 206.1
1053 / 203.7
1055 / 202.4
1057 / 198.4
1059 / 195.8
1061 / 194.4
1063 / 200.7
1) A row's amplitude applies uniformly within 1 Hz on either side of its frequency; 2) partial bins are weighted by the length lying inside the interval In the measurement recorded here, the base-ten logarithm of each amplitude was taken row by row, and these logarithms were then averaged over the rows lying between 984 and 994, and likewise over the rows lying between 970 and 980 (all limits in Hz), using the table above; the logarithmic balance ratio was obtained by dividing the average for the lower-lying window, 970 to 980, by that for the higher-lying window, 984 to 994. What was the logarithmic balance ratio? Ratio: 1.05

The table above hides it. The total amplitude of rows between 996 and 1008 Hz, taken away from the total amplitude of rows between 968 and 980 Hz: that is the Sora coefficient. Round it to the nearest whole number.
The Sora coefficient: 491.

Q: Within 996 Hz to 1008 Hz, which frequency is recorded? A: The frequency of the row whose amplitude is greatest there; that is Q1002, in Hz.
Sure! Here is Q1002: 1007 Hz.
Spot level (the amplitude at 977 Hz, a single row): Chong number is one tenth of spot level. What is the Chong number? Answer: 18.3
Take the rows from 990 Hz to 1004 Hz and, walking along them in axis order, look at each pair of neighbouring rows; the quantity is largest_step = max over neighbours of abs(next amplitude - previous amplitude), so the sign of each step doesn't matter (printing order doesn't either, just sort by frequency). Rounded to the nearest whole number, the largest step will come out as 18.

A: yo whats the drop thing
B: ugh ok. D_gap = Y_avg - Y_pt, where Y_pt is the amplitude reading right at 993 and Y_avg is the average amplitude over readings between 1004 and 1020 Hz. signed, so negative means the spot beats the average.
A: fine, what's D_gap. 63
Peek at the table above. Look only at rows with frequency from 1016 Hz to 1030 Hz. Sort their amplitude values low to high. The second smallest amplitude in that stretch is 222.4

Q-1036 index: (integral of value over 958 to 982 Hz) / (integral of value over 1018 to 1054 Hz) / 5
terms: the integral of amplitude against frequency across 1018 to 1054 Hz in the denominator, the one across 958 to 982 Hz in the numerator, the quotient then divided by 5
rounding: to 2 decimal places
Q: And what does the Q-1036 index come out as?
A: 0.11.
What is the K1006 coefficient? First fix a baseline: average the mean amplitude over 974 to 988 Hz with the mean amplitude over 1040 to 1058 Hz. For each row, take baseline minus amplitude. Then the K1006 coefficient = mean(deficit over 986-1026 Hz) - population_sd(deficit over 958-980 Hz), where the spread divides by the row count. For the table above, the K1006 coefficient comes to 26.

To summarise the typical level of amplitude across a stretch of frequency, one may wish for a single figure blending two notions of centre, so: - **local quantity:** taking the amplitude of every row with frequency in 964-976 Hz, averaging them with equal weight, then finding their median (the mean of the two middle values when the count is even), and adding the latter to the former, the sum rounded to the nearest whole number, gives 358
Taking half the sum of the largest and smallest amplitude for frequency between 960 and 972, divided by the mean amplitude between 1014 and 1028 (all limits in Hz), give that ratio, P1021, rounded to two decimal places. 0.76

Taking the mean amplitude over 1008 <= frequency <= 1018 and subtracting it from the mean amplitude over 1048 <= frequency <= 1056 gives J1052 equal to 11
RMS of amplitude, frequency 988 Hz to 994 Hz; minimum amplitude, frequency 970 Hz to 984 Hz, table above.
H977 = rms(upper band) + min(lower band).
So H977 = 308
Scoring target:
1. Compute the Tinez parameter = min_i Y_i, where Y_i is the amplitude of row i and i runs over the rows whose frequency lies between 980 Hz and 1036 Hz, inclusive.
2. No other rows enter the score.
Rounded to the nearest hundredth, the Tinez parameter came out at 85.91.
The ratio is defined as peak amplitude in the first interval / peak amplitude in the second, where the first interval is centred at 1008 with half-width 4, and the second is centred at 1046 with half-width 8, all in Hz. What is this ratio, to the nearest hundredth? 0.85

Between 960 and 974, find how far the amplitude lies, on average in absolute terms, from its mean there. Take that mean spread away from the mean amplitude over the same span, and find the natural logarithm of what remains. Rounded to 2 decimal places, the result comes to 5.16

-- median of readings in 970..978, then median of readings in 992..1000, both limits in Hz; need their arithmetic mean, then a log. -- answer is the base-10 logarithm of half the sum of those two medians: 2.14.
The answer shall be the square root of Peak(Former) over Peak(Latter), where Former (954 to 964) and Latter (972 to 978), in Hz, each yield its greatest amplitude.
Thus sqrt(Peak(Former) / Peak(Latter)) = 1.00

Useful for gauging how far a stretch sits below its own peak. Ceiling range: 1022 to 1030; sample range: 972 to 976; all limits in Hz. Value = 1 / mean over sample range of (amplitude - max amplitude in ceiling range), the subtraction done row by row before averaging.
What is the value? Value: -0.015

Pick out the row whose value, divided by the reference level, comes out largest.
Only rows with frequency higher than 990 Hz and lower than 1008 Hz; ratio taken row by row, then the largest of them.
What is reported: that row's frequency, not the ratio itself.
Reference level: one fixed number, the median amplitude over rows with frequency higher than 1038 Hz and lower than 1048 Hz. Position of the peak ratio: 991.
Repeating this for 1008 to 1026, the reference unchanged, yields 1023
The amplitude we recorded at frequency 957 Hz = 186.5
